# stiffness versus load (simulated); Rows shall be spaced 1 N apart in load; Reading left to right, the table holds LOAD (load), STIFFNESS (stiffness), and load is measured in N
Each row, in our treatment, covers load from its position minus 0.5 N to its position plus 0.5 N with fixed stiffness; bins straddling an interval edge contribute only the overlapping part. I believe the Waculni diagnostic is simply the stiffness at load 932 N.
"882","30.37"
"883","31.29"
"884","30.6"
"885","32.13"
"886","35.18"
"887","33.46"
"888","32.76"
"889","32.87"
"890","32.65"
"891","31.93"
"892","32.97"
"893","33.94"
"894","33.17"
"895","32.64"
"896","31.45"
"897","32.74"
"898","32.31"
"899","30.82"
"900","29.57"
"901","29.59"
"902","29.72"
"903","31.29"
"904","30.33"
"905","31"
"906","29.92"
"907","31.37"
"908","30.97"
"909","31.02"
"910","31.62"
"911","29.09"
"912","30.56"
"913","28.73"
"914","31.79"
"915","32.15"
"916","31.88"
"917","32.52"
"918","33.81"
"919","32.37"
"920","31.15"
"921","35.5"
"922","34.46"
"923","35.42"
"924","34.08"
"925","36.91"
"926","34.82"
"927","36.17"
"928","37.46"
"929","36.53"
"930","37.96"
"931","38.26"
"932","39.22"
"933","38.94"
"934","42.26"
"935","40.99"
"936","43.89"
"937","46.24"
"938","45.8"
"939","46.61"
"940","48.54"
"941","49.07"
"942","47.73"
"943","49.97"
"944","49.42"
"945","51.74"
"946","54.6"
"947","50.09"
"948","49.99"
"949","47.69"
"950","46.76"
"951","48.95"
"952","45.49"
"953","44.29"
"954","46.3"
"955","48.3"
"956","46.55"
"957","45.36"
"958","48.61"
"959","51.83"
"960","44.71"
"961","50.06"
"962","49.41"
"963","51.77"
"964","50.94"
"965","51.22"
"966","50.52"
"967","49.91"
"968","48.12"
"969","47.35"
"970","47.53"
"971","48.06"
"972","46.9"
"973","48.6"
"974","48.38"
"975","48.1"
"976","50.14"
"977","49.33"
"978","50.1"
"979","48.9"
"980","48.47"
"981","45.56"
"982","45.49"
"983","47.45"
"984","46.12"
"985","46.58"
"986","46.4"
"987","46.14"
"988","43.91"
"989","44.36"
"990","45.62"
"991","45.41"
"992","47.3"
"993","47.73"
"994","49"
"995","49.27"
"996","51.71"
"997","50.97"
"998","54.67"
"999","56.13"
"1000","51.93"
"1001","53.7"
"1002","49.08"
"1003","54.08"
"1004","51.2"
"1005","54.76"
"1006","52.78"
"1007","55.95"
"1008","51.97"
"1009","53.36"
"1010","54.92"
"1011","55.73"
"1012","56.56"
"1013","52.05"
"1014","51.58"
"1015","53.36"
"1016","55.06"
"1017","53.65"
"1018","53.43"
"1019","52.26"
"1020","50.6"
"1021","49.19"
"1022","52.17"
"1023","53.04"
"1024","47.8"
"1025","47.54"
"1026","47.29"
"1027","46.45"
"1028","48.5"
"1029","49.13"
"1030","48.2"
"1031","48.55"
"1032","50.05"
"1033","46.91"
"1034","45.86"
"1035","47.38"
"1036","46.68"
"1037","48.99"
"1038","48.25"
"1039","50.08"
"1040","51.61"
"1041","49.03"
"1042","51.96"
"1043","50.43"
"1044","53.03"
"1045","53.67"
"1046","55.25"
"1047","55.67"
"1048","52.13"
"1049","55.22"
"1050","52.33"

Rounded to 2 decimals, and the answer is 39.22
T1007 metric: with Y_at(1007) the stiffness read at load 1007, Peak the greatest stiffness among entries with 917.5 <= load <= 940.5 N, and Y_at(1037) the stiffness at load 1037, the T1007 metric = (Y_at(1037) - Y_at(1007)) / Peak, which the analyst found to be -0.143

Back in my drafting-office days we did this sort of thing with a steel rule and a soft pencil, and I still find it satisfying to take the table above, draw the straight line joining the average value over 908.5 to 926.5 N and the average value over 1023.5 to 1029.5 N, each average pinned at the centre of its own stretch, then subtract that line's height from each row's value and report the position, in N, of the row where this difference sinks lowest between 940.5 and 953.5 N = 953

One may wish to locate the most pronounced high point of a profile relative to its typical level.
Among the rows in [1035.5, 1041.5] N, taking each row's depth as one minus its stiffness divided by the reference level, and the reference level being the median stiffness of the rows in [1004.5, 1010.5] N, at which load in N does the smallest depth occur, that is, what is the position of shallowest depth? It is 1040 N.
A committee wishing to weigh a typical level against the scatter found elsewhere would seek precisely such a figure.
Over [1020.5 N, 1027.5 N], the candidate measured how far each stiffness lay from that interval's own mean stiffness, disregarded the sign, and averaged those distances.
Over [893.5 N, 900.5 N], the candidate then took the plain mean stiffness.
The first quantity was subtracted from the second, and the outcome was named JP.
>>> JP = 30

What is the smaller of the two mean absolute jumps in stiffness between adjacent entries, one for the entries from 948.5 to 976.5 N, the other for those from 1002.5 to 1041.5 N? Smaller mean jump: 1.73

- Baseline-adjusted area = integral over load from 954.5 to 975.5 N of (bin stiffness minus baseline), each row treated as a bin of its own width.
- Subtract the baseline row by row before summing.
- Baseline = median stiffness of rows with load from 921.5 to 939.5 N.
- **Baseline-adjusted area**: 222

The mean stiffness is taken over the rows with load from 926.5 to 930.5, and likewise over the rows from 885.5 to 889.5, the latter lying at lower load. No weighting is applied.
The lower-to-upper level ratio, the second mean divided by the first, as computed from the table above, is 0.91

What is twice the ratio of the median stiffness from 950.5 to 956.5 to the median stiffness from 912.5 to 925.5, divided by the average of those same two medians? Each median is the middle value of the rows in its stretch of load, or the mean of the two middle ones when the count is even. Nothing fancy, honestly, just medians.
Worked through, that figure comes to 0.072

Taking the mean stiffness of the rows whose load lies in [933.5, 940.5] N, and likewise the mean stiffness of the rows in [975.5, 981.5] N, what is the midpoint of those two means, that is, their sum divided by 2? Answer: 46.8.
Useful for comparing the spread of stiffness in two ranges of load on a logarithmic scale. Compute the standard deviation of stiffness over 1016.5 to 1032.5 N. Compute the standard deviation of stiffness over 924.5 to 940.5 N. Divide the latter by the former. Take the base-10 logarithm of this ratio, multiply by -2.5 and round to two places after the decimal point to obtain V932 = -0.66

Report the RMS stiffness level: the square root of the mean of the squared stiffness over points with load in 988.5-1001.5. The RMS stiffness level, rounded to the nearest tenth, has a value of 50.0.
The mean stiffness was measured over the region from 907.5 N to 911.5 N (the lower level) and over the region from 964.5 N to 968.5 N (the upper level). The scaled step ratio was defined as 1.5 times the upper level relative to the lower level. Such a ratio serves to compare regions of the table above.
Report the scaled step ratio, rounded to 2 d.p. 2.44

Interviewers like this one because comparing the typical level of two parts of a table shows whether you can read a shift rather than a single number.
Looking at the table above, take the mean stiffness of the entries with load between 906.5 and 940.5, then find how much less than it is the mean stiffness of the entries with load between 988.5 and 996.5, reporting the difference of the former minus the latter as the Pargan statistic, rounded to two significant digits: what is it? -11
